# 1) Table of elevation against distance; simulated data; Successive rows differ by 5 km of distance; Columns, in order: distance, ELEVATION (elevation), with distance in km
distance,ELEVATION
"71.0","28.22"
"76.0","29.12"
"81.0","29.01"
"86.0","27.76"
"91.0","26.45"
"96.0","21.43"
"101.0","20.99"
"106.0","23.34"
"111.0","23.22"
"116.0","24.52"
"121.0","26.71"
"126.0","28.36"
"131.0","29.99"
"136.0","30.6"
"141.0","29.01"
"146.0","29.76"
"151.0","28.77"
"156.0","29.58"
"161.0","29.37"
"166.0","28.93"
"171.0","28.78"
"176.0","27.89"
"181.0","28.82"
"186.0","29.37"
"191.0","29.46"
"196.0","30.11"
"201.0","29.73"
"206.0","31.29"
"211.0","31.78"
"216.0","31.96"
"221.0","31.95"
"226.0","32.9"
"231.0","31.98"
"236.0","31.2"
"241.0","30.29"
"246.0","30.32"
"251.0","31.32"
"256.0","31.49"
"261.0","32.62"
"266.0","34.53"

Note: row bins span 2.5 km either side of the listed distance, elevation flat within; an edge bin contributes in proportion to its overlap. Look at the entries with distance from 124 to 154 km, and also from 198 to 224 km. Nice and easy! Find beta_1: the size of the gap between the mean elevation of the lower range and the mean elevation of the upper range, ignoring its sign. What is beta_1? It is 1.9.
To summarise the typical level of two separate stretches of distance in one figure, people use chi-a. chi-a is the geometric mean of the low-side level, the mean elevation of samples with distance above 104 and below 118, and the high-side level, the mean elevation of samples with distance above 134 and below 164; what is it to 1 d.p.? 26.4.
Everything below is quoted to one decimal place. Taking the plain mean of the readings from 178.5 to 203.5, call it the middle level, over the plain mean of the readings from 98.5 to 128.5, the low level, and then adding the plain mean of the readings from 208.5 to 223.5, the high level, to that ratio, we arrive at 33.1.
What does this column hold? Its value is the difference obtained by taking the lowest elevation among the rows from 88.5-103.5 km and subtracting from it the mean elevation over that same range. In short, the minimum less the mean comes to -2.0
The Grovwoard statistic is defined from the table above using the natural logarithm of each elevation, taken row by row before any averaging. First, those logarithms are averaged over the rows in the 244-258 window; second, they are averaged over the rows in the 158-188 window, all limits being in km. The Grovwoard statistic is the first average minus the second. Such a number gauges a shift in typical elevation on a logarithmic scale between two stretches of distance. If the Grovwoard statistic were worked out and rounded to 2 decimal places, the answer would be 0.07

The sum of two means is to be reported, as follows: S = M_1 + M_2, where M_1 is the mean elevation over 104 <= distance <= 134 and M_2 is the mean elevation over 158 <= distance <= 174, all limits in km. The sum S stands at 55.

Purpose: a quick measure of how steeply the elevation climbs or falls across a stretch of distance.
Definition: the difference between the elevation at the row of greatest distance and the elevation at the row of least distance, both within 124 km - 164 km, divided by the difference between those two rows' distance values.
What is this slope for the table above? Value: 0.029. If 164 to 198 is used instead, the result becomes 0.039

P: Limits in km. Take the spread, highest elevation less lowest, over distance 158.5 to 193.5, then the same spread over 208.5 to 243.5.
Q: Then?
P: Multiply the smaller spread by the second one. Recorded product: 4.1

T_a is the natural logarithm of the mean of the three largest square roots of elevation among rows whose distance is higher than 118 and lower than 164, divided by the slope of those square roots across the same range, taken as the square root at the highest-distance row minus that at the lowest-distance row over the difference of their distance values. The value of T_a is 6.8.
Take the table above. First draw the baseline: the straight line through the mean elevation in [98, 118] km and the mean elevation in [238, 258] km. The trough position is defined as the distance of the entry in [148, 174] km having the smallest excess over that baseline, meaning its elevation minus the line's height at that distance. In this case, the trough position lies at 171.0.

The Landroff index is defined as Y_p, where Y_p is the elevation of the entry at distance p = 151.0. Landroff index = 28.77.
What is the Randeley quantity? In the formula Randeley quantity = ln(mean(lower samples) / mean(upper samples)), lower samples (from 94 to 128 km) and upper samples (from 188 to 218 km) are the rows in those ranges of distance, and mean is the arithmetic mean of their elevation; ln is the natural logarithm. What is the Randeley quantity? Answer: -0.24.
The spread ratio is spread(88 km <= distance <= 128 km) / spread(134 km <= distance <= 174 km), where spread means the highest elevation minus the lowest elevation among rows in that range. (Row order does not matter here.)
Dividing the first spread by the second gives 4.0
